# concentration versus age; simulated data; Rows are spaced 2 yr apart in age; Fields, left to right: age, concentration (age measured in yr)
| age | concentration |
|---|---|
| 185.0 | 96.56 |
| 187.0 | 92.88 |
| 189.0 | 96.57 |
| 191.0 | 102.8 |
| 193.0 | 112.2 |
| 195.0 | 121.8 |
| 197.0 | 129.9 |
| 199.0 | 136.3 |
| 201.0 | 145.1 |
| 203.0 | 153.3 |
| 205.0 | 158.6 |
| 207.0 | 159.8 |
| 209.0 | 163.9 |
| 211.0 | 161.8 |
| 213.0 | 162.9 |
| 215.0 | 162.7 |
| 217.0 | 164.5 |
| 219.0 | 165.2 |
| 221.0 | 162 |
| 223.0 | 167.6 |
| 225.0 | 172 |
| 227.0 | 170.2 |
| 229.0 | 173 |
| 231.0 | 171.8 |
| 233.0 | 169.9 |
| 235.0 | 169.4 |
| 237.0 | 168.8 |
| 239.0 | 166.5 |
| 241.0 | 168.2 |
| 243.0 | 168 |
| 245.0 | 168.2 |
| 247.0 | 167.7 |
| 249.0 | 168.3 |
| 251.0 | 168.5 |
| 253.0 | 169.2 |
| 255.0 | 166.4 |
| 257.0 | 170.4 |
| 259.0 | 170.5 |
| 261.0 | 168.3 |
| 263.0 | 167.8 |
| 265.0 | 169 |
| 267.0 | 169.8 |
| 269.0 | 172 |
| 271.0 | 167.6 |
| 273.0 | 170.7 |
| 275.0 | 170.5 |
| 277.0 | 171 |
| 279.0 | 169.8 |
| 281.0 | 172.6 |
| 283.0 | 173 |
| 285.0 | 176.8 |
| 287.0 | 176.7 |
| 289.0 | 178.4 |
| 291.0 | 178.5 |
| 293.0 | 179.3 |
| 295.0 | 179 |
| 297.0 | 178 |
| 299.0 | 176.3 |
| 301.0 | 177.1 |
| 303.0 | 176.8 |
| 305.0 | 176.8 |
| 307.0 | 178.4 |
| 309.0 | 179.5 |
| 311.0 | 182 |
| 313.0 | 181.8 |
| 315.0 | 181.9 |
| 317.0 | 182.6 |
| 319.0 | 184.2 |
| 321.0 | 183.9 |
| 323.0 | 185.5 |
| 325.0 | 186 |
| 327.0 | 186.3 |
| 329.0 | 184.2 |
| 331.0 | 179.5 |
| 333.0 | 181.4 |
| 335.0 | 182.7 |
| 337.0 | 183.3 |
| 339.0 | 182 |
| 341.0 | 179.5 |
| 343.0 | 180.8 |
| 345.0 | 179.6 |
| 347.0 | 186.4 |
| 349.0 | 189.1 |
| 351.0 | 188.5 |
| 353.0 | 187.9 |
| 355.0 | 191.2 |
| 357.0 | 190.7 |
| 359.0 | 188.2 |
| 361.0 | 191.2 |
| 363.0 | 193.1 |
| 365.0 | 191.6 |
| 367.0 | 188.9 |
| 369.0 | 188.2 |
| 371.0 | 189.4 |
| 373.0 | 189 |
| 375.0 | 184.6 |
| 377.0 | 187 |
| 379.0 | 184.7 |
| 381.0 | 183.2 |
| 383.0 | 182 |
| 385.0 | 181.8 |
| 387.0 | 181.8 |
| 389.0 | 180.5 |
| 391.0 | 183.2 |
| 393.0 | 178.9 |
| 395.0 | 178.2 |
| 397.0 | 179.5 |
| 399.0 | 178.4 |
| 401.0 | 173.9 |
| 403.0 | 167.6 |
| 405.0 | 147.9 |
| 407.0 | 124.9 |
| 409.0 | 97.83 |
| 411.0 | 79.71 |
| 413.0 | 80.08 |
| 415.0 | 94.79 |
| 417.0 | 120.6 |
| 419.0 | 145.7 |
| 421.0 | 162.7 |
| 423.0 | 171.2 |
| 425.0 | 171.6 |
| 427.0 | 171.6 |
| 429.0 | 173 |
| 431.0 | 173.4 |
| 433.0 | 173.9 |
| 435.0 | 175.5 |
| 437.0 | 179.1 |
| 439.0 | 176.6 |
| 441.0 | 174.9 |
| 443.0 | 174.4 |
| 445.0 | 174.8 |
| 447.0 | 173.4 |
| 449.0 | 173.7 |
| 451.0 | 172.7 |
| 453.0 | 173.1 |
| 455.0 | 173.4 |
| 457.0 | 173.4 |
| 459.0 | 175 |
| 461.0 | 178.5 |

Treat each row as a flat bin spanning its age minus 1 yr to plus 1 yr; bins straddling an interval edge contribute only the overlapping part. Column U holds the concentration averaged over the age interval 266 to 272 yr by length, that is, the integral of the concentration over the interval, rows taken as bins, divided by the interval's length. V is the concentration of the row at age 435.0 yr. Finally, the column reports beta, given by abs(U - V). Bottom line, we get 6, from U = 170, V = 175.5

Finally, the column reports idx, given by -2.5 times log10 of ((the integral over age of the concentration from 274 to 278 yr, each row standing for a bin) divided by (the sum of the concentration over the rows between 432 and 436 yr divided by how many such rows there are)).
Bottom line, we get -1.480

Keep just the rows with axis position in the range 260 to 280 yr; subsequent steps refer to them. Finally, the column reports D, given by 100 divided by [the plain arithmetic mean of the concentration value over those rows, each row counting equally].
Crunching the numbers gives 0.59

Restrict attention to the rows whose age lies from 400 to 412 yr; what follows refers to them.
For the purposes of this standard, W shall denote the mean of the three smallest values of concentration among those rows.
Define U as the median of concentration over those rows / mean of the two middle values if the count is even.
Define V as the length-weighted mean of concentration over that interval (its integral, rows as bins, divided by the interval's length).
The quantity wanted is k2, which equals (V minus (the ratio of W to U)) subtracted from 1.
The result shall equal -130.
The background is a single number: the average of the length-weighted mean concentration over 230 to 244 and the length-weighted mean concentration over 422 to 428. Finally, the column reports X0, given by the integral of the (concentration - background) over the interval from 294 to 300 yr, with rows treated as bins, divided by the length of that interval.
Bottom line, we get 8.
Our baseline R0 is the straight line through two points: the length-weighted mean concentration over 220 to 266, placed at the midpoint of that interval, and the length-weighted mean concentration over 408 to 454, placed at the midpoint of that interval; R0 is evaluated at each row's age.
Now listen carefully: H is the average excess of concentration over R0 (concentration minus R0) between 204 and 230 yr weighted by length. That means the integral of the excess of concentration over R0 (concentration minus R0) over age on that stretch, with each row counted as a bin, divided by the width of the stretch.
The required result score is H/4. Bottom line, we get -1.4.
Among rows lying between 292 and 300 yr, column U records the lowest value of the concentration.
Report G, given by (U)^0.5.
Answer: 13.3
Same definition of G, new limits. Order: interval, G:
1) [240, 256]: 12.9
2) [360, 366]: 13.8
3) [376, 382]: 13.5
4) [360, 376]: 13.6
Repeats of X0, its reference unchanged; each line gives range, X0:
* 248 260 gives -1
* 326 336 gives 13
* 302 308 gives 7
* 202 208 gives -13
